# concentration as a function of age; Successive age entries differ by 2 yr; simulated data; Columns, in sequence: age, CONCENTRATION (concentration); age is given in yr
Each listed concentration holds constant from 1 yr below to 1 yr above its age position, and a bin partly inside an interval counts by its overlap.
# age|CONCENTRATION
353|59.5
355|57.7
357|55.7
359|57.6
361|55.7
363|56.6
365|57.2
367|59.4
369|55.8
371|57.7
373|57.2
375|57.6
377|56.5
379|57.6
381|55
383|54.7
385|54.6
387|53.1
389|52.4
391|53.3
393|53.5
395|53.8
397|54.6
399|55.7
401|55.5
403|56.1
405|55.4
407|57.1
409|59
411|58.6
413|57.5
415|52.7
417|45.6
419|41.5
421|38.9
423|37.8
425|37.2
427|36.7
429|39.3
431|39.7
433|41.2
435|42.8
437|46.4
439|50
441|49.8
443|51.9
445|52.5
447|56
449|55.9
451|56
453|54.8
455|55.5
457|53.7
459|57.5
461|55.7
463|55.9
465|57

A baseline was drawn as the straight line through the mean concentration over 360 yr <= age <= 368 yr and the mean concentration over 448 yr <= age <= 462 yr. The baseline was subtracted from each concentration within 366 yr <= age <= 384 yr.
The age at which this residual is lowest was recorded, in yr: 383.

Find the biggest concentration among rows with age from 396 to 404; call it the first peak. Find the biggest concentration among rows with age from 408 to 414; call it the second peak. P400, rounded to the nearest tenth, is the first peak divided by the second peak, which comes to 1.0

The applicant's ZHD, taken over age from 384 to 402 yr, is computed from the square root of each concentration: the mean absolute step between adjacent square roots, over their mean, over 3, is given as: 0.002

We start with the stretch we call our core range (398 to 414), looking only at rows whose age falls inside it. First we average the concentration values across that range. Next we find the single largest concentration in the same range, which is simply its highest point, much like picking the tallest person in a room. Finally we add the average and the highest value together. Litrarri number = 116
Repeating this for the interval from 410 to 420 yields 110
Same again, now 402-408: 113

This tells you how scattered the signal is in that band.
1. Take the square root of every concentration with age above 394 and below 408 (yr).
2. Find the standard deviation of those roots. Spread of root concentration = 0.07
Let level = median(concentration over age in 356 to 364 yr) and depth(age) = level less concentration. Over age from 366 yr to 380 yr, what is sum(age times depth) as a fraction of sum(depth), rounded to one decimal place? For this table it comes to 372.1 yr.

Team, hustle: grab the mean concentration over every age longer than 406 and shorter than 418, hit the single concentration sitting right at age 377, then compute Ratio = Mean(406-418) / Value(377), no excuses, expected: 0.97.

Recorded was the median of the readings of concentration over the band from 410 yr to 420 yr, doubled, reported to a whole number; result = 105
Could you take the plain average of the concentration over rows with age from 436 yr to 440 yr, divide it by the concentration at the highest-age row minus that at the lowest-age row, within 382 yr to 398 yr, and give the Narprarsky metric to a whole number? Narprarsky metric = -482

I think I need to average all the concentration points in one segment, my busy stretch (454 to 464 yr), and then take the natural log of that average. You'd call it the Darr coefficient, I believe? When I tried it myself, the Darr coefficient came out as 4.02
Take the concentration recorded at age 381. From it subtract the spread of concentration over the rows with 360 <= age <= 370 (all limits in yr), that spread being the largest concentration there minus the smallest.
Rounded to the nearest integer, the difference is 51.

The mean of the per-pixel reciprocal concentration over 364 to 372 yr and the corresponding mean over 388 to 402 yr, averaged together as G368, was 0.0179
